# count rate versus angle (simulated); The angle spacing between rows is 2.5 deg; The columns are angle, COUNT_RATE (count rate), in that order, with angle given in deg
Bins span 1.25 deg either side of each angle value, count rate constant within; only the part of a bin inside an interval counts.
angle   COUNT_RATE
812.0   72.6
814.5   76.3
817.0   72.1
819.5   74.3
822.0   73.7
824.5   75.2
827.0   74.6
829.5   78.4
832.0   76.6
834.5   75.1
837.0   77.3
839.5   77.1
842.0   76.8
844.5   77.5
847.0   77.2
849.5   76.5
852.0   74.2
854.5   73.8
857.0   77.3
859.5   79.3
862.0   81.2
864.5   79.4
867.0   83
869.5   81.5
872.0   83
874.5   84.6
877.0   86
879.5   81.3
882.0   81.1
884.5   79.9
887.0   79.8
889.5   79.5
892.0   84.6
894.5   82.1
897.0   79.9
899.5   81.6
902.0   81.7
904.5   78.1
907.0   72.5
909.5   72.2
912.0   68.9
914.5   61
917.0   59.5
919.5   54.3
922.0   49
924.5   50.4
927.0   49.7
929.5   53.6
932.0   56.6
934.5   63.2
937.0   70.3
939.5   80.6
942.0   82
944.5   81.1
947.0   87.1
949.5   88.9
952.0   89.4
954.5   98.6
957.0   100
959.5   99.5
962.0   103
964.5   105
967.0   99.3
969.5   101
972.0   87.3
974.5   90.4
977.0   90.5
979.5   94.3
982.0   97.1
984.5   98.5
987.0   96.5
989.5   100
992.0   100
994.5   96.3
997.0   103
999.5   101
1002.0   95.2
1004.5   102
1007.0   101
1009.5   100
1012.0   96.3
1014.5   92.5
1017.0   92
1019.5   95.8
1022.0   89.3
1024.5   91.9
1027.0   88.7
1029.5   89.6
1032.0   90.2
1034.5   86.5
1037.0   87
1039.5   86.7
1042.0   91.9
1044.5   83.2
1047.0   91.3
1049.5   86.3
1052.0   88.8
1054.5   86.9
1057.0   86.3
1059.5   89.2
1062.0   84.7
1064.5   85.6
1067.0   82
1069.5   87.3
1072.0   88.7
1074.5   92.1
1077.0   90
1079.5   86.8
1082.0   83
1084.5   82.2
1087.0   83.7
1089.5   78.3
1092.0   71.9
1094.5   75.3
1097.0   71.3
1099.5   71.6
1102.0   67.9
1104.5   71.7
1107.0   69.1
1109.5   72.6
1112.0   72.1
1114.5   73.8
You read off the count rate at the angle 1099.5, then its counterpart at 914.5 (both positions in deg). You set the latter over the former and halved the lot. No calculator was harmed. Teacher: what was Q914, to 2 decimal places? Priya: 0.43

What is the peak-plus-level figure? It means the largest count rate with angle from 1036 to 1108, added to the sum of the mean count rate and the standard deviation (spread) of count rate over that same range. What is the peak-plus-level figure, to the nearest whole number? 182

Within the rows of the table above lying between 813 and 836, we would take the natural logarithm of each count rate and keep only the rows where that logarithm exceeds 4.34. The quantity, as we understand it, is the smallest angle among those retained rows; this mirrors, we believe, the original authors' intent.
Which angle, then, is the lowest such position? 829.5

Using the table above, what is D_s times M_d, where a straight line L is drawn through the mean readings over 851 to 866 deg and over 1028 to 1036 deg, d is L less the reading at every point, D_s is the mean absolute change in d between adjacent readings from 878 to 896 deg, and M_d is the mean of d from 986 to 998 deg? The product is -22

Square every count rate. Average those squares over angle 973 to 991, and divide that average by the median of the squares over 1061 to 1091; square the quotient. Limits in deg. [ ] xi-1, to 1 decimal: 1.6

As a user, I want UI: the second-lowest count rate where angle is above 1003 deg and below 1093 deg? 78.3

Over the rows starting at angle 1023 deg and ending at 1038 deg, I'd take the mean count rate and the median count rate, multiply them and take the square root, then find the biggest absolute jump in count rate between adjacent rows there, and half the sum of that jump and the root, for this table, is 46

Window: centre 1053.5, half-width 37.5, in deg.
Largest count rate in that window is 95.8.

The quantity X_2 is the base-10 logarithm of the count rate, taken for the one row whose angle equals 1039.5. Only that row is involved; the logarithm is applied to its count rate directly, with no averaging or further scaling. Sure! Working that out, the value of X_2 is 1.94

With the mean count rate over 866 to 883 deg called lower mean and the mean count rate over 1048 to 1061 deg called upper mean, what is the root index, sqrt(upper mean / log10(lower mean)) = 6.75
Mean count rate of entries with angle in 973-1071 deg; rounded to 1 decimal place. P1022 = 92.2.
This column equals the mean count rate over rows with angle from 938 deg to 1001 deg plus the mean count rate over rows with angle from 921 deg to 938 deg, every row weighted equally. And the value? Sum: 151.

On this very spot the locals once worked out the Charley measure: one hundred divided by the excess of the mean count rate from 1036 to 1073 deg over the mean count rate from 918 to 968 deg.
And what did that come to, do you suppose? 11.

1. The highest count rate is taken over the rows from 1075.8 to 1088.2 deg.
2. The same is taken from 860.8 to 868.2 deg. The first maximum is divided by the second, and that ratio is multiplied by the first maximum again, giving 98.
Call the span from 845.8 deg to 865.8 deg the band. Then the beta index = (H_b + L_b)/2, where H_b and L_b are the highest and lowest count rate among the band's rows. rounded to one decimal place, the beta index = 77.5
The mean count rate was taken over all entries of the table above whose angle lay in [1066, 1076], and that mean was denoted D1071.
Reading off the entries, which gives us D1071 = 88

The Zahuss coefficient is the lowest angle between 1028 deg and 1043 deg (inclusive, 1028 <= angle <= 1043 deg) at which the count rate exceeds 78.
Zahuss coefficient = 1029.5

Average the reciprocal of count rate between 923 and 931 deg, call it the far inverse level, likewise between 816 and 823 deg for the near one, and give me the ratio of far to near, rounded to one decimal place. 1.4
